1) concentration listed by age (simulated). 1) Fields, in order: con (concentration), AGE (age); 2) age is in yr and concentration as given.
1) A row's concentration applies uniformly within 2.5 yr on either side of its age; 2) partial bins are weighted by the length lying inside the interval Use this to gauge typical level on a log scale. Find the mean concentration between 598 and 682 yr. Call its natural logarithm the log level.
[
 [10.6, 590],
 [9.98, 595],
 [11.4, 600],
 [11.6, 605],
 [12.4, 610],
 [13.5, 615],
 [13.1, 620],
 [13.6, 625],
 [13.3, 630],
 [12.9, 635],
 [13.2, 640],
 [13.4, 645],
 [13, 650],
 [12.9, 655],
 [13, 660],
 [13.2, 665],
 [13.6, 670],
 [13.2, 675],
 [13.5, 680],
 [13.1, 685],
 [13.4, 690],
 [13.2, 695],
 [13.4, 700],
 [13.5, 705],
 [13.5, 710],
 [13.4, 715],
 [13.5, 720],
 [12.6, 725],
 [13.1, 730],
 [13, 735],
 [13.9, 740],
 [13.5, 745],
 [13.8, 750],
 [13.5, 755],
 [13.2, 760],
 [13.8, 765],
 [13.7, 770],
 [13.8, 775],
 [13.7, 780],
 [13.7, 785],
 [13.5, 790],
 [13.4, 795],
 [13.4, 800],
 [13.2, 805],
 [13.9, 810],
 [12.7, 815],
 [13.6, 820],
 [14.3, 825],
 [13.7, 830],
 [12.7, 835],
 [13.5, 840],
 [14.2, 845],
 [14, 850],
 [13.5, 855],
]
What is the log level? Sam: 2.56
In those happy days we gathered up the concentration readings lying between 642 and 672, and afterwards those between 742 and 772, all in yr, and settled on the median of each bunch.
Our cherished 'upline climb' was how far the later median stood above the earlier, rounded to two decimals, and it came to 0.50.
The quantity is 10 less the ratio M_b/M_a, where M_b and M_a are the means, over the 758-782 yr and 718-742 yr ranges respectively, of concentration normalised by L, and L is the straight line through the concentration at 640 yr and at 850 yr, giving 8.98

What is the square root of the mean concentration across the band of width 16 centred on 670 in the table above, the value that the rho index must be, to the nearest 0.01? 3.65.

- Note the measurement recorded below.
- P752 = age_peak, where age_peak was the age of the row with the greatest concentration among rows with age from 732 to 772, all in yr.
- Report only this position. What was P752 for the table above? 740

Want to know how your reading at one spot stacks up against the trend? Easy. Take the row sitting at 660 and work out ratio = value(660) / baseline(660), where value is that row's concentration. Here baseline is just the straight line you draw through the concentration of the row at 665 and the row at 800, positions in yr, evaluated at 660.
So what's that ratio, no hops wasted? 0.99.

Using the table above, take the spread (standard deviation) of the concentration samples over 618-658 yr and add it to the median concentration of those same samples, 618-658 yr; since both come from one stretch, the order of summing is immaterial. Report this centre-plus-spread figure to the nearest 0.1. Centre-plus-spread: 13.4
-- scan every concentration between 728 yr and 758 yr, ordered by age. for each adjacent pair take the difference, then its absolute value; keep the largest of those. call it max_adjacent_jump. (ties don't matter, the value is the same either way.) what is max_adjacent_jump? 0.90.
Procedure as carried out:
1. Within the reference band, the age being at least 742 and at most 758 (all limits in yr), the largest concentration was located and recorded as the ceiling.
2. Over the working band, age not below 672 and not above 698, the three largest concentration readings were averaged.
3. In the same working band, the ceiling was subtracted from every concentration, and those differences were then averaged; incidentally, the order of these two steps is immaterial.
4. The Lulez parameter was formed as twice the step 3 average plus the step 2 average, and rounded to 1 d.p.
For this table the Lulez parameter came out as 12.3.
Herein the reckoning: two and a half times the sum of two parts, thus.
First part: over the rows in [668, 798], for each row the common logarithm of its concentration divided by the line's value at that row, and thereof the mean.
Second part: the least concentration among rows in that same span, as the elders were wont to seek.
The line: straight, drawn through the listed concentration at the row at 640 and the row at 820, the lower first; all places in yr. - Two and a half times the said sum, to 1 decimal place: 31.5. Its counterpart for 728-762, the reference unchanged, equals 32.5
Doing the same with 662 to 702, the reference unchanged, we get 32.8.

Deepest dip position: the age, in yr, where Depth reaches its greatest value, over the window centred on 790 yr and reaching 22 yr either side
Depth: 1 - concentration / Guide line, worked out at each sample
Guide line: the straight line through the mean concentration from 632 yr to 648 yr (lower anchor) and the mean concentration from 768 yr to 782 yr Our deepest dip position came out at 805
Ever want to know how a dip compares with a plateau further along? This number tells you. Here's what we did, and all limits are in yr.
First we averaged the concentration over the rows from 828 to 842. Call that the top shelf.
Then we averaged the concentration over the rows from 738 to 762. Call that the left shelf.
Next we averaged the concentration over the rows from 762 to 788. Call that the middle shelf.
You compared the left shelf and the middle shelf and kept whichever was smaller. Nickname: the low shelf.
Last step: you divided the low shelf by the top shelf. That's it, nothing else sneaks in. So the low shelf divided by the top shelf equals 1.02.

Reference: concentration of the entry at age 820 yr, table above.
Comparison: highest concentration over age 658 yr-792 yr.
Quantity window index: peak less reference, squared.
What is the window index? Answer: 0.1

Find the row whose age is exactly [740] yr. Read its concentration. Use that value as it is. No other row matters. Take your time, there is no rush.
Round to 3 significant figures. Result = 13.9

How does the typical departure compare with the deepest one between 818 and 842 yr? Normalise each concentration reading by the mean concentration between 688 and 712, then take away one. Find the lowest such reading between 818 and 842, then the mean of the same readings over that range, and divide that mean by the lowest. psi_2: -0.2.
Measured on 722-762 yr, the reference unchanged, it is 0.1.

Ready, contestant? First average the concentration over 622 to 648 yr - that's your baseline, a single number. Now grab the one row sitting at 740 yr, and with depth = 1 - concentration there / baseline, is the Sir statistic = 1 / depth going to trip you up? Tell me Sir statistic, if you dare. -21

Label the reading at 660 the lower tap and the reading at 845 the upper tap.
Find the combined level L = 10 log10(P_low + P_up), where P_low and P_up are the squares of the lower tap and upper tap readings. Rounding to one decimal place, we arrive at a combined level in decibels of 25.7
